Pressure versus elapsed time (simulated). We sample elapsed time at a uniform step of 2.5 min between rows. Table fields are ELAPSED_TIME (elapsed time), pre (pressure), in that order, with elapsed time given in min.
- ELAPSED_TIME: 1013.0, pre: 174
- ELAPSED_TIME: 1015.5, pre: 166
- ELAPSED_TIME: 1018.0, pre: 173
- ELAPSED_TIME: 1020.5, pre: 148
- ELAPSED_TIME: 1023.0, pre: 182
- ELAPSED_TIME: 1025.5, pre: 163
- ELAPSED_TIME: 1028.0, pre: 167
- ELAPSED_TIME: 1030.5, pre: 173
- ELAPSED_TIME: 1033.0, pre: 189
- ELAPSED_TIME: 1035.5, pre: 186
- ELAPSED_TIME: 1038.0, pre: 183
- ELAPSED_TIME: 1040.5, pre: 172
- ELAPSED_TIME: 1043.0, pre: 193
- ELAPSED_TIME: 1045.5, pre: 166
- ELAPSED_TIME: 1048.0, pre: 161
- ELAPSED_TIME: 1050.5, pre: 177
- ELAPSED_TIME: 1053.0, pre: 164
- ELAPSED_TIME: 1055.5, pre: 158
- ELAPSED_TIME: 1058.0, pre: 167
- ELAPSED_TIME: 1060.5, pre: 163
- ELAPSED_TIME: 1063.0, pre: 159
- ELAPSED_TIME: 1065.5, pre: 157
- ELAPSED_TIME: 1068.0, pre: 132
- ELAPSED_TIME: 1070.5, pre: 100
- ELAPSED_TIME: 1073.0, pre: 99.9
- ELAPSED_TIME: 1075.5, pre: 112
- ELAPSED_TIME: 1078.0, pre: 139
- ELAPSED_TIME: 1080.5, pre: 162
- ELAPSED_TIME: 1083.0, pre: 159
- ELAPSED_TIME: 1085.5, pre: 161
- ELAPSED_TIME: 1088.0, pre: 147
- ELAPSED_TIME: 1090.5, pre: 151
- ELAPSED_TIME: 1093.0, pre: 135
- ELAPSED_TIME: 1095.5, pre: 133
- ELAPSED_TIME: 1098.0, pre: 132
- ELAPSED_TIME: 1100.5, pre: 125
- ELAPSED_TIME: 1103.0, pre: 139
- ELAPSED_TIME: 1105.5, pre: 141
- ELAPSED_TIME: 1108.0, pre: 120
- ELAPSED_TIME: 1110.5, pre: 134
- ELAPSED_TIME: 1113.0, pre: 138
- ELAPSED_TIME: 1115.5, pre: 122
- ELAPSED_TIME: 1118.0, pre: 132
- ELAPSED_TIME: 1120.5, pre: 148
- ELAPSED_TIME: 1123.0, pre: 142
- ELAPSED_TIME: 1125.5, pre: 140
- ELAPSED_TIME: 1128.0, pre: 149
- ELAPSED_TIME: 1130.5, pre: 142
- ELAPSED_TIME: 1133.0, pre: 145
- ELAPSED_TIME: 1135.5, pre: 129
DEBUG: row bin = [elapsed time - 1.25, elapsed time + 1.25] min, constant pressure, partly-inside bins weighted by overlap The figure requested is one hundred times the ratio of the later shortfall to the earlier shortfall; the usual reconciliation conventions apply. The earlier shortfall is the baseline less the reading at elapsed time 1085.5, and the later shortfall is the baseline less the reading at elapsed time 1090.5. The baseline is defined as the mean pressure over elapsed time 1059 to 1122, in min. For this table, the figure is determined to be 57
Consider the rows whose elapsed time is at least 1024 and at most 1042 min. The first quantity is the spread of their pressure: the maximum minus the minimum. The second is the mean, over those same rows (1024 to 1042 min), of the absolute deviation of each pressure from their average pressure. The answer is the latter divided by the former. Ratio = 0.32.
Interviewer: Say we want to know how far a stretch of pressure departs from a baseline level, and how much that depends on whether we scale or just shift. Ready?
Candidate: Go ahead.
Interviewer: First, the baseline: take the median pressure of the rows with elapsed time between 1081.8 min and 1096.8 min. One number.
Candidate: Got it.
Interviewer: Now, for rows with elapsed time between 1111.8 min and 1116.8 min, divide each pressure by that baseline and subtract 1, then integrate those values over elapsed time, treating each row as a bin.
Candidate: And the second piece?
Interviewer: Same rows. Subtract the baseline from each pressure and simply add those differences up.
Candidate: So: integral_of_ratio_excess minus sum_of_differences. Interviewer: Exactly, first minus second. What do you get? 37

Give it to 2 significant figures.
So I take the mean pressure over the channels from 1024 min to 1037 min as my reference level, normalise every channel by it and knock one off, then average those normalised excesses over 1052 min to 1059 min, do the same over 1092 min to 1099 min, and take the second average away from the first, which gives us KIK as 0.17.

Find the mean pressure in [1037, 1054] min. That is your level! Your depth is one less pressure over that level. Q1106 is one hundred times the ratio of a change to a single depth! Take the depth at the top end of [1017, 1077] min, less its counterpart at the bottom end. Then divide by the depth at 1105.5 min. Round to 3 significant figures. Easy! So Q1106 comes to 186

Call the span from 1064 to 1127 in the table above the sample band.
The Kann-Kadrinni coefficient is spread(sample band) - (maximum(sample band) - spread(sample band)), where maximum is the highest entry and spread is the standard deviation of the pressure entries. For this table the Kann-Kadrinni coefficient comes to -129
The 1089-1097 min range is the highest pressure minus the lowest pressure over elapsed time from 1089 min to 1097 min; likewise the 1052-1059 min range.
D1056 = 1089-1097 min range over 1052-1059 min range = 2.0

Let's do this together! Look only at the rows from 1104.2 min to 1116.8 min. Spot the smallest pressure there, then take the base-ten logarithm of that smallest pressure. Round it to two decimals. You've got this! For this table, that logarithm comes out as 2.08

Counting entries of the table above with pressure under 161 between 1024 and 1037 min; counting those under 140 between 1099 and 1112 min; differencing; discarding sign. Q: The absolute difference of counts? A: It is 4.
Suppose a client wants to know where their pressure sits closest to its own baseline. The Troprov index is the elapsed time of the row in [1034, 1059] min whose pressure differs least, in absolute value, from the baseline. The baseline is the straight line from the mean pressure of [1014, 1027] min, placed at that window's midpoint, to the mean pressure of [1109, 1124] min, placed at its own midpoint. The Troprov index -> 1055.5 min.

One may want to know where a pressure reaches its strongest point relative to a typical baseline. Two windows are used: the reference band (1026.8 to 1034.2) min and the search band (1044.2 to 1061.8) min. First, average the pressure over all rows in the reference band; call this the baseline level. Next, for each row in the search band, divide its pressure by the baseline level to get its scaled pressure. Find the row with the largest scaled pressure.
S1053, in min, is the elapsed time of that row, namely 1050.5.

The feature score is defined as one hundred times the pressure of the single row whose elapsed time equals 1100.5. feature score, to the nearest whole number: 12500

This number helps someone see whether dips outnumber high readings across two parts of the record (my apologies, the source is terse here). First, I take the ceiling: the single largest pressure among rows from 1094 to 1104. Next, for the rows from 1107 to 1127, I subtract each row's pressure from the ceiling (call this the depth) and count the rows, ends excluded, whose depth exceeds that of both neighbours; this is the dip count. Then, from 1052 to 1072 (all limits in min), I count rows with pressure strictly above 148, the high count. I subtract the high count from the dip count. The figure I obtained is -5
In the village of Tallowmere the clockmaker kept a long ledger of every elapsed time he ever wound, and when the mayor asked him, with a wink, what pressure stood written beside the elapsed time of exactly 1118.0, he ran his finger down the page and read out 132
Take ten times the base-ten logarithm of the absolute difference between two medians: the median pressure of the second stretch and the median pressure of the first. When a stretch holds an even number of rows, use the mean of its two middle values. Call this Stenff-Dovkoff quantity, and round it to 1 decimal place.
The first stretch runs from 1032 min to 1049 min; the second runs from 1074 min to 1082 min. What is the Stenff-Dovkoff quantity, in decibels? 16.4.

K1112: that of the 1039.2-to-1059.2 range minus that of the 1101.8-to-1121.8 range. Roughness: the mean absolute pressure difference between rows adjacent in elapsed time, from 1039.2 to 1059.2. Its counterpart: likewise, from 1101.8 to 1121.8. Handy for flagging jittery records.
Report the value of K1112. 2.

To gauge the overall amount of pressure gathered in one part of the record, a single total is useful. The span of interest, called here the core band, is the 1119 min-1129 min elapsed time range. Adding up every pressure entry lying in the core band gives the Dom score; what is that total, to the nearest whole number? 579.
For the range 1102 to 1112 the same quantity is 534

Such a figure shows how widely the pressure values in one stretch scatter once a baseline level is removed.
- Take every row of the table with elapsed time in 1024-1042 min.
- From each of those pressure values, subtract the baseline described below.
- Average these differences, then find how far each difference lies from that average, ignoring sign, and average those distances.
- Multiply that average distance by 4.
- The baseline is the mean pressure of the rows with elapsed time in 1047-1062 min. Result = 34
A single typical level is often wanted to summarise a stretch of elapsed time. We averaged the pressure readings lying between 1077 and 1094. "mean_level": 151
